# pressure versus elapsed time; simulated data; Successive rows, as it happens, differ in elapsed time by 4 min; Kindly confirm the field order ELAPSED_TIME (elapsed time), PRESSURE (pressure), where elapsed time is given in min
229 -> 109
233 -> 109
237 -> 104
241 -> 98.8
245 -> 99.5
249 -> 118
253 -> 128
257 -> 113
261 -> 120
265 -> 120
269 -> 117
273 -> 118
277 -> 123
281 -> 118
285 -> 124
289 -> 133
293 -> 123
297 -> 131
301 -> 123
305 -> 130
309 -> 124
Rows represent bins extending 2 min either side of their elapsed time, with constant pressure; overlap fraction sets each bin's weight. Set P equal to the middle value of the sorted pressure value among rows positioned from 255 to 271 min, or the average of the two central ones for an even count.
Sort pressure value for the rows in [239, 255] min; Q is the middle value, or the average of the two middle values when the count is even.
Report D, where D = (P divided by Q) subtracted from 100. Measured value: 98.91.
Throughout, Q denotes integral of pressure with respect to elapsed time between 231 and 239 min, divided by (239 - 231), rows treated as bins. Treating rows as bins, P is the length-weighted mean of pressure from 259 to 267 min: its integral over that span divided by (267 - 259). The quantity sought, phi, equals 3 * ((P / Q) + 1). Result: 6.38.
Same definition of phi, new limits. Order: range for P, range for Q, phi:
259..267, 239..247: 6.63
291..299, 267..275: 6.24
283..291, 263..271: 6.25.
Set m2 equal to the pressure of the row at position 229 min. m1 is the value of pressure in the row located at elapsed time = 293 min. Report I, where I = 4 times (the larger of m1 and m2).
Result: 492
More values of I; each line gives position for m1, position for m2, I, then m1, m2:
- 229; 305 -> 520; 109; 130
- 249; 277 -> 492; 118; 123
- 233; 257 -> 452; 109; 113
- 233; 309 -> 496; 109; 124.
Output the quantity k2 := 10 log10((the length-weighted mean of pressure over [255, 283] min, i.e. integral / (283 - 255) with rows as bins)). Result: 20.73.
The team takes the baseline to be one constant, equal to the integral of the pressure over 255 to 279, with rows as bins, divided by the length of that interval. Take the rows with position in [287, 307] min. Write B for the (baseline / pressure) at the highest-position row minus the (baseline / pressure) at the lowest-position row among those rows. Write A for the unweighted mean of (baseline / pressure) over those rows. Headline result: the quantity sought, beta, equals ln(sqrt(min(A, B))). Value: -1.9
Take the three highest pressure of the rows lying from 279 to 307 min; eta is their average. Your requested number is 131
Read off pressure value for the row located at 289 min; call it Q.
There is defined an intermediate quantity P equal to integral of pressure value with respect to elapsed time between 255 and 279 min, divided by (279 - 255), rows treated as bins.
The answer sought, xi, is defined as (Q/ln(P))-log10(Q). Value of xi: 25.7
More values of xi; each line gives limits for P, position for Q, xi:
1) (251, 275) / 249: 22.6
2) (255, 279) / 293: 23.7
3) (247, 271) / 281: 22.6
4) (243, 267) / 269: 22.5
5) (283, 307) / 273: 22.3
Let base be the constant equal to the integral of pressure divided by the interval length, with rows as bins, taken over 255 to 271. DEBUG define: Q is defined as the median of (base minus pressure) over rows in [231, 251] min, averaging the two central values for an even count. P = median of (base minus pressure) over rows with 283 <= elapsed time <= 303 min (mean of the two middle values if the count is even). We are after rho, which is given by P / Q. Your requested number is -0.5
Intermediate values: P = -6.5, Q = 13.5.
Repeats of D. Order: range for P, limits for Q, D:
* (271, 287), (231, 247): 98.82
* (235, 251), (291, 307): 99.20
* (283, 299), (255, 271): 98.92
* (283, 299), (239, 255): 98.83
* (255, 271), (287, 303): 99.07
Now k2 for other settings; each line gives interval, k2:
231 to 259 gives 20.42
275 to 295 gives 20.94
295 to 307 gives 21.07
